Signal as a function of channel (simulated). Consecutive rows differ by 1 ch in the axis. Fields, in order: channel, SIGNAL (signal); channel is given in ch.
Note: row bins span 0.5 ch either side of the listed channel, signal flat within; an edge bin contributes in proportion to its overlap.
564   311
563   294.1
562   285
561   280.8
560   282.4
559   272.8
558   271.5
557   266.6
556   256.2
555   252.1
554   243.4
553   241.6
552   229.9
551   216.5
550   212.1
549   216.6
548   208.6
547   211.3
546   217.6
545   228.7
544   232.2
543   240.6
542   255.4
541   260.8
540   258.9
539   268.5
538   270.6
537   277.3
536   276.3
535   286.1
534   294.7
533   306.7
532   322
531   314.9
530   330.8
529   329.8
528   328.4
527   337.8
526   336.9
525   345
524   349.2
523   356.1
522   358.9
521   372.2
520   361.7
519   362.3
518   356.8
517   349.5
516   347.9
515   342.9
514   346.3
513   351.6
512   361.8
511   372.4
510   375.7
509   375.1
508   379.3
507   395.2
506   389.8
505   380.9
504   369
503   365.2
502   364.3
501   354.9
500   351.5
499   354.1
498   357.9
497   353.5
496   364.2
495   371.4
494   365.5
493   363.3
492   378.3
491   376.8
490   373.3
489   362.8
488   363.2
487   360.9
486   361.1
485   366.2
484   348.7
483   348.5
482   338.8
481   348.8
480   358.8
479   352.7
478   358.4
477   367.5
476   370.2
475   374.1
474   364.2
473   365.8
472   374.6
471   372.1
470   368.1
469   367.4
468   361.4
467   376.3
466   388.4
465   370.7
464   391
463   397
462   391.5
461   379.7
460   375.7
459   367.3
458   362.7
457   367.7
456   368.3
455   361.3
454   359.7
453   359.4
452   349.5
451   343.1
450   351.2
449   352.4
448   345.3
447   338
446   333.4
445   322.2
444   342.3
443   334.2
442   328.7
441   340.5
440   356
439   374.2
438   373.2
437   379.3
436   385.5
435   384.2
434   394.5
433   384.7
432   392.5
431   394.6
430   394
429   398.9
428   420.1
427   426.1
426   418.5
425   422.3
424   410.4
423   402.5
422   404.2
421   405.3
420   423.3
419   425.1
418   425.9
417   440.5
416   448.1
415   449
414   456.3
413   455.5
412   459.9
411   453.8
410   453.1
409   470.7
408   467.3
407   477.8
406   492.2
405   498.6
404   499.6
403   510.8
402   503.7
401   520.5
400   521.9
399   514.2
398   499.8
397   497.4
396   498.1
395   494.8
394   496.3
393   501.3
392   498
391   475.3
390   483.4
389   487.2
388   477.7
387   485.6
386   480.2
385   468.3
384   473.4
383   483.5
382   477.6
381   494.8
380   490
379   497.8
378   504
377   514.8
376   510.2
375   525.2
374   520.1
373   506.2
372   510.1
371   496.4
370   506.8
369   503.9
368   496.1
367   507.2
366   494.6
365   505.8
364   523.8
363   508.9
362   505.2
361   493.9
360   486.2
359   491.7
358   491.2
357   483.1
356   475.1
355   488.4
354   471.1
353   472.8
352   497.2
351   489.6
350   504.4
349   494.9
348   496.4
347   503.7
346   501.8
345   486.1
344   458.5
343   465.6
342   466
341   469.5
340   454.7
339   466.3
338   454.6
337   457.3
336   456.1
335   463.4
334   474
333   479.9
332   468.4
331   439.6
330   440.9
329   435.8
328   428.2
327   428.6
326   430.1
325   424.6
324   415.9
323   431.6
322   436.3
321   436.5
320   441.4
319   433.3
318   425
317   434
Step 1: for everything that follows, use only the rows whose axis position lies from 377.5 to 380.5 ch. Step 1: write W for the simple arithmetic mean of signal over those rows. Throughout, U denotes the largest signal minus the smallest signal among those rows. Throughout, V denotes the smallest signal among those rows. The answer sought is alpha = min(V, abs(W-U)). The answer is 483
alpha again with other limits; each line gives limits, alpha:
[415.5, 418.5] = 416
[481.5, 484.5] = 335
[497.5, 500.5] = 348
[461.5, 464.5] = 387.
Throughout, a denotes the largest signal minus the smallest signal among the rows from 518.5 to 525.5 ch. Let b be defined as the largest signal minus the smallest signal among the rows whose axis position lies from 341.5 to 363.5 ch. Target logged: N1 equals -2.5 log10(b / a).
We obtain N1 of -0.7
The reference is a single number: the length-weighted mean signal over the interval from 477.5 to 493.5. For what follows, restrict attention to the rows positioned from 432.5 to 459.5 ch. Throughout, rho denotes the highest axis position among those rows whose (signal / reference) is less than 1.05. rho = 459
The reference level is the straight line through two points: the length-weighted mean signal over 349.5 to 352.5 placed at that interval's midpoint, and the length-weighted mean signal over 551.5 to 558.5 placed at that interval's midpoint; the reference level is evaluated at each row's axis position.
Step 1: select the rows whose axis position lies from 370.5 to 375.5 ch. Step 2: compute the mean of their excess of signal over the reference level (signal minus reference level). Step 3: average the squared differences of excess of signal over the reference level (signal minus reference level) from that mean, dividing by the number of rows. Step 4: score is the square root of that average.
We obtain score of 12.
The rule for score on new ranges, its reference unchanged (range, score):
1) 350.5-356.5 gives 9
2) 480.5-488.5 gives 11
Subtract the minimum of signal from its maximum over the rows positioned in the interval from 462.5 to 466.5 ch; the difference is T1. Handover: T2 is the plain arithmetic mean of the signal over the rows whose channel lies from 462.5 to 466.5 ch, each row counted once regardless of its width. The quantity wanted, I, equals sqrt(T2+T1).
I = 20.3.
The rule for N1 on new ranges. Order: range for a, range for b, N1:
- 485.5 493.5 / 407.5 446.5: -2.3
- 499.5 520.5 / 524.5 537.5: -0.3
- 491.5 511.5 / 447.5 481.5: -0.2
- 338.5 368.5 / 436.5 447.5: 0.2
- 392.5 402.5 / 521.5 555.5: -1.9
